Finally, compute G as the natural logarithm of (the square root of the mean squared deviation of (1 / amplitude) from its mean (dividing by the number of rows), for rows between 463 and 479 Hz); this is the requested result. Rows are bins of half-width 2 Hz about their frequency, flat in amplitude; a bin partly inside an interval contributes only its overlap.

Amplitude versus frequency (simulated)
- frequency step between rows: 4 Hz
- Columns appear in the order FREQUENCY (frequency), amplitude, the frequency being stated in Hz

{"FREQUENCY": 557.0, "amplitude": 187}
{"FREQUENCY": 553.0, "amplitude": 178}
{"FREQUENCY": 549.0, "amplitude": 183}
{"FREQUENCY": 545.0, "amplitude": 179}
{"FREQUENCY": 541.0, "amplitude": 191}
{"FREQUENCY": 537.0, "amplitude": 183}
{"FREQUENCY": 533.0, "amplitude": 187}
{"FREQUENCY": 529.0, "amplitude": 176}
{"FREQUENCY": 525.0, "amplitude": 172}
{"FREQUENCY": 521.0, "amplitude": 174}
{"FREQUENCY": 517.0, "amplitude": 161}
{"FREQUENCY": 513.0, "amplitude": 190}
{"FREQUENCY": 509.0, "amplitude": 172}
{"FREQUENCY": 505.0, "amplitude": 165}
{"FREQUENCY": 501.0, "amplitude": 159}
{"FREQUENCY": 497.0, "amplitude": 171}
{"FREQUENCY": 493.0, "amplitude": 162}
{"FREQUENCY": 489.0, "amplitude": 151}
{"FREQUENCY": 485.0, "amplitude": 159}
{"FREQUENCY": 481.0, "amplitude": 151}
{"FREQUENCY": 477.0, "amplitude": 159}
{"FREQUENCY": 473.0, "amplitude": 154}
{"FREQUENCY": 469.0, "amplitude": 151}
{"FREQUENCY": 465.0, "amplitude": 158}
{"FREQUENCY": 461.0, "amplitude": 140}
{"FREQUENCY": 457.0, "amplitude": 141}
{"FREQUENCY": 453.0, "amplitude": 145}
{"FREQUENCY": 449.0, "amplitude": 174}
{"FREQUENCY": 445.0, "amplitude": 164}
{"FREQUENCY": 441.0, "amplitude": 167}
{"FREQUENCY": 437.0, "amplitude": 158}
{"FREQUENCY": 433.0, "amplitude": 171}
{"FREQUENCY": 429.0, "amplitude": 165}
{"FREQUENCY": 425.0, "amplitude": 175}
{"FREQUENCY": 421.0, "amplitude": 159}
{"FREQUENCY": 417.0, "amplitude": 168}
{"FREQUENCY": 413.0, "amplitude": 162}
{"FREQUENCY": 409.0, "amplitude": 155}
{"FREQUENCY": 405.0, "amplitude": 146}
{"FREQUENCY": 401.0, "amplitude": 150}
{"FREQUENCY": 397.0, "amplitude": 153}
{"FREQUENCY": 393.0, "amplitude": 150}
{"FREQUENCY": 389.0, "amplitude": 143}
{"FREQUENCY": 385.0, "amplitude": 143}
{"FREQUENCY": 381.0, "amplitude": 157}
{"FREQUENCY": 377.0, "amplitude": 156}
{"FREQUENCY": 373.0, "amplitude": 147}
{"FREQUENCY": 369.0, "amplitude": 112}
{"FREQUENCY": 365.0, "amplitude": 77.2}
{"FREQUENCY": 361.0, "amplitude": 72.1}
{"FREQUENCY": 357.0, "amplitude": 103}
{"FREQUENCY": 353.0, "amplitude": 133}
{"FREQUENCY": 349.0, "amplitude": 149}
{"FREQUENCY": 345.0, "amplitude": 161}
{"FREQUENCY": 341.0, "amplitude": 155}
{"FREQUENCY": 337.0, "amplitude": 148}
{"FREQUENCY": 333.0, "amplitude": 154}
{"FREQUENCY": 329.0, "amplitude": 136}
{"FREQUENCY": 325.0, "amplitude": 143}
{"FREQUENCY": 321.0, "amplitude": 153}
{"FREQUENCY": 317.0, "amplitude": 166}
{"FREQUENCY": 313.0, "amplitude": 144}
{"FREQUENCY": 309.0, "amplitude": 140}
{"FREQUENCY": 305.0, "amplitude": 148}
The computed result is -8.9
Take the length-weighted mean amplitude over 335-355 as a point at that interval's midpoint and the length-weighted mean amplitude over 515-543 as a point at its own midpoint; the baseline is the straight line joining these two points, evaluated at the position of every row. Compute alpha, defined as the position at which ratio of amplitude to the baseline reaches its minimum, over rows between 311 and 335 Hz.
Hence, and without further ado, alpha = 329.0 Hz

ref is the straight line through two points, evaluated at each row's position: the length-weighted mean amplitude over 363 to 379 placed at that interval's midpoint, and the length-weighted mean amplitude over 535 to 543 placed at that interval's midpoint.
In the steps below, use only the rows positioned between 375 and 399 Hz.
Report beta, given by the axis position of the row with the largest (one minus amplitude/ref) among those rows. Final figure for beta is 389.0 Hz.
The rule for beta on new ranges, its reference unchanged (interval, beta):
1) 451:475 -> 461.0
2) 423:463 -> 461.0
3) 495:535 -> 517.0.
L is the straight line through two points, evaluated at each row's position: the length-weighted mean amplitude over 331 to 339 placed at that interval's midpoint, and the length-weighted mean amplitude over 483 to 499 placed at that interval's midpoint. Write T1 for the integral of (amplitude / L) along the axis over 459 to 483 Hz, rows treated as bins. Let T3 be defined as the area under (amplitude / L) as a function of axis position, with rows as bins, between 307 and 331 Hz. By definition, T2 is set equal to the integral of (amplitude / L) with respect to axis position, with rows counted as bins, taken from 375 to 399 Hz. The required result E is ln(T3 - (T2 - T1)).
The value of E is 3.1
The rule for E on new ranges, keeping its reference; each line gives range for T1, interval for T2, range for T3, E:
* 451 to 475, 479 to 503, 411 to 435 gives 3.2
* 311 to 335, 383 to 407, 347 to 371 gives 2.9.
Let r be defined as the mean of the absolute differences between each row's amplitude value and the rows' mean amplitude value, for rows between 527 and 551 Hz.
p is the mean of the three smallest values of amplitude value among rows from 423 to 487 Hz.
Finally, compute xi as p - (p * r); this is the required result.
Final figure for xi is -410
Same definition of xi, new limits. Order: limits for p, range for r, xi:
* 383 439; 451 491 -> -625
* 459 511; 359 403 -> -3522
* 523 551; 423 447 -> -586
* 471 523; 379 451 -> -1115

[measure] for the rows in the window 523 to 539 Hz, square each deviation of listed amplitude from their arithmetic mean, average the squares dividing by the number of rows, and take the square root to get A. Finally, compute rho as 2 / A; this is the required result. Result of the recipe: 0.3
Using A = 6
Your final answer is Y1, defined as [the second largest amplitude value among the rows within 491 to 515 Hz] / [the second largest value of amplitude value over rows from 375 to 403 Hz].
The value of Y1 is 1.10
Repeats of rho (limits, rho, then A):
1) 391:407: 0.8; 2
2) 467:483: 0.6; 3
